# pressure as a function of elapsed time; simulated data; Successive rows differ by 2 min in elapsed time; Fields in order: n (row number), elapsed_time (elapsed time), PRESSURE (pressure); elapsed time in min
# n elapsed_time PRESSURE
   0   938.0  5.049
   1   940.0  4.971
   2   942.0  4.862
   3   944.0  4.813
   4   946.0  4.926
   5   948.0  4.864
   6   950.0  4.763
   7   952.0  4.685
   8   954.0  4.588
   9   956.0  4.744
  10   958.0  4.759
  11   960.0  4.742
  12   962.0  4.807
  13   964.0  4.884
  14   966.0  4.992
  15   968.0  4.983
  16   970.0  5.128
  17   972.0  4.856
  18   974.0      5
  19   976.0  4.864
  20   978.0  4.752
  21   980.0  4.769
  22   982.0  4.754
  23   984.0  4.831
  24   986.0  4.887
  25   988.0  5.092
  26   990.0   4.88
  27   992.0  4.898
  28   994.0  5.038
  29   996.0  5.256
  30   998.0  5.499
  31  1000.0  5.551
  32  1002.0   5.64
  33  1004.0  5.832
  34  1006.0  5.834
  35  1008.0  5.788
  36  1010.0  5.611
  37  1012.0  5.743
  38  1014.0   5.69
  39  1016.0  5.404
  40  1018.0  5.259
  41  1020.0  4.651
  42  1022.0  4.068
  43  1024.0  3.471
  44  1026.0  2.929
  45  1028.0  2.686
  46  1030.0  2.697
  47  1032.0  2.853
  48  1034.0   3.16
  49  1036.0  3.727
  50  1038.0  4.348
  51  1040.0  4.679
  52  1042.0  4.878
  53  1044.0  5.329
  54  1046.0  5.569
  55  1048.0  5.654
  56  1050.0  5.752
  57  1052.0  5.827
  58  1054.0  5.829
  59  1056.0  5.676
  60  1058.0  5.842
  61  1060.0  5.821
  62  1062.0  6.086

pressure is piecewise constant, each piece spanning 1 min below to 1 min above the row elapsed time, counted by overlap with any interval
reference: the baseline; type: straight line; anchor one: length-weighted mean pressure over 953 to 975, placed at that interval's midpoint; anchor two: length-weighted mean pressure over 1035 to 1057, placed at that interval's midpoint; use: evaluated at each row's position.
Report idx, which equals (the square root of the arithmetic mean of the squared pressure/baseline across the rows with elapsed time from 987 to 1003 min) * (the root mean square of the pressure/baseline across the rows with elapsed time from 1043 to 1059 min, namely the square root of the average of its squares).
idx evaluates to 1.14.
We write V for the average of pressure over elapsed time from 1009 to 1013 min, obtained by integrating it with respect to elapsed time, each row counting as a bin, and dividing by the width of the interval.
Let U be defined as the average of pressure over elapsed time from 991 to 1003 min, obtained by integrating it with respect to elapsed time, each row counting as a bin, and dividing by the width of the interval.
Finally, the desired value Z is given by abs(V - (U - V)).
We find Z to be 6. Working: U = 5.3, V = 5.7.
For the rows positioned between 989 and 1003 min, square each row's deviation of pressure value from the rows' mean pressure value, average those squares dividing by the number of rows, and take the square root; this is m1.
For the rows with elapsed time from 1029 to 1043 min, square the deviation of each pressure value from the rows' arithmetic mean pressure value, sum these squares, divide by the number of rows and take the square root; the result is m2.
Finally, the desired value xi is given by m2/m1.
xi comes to 2.8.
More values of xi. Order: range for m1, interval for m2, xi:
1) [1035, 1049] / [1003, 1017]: 0.2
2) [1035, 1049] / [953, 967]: 0.2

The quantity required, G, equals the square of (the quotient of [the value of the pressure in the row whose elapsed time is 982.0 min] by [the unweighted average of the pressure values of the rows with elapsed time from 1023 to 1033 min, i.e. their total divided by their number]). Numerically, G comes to 2.64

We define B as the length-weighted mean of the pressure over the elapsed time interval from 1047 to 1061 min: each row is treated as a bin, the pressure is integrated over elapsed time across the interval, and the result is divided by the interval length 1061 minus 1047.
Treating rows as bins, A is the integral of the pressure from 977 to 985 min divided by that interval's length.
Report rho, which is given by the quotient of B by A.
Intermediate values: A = 4.78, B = 5.8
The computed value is 1.2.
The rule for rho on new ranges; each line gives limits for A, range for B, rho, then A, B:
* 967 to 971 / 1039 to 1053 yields 1.1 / 5.06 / 5.4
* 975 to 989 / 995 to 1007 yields 1.2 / 4.85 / 5.6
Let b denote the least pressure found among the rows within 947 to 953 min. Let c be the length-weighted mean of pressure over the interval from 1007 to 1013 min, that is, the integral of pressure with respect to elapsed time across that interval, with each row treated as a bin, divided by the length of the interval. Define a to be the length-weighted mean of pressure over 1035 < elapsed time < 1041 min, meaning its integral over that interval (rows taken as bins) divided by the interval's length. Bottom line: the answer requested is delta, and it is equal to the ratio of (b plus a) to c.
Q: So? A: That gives 1.56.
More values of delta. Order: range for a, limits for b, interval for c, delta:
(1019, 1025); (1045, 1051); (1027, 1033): 3.51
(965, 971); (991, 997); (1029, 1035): 3.42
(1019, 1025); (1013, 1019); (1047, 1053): 1.62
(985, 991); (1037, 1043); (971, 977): 1.90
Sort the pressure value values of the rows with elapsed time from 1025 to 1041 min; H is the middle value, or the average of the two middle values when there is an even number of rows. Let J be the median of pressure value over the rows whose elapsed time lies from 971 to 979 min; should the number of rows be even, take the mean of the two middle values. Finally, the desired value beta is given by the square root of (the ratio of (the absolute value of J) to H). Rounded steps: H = 3.0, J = 4.86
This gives 1.26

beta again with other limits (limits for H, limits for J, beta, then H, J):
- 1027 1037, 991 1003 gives 1.37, 2.9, 5.38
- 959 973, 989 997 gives 1.01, 4.9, 4.97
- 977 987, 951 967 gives 1.00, 4.8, 4.75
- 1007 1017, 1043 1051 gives 0.99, 5.7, 5.61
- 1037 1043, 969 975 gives 1.03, 4.7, 5.00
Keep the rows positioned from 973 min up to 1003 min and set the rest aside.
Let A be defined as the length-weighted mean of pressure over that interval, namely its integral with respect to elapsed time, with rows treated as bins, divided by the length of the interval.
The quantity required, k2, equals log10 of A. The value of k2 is 0.70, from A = 5.0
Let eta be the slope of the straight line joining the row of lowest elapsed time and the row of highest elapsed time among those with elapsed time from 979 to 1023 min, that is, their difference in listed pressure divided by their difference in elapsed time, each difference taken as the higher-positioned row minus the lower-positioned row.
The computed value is -0.017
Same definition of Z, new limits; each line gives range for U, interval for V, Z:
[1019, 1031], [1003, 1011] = 8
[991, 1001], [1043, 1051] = 6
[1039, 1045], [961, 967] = 5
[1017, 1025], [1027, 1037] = 2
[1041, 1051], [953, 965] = 4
